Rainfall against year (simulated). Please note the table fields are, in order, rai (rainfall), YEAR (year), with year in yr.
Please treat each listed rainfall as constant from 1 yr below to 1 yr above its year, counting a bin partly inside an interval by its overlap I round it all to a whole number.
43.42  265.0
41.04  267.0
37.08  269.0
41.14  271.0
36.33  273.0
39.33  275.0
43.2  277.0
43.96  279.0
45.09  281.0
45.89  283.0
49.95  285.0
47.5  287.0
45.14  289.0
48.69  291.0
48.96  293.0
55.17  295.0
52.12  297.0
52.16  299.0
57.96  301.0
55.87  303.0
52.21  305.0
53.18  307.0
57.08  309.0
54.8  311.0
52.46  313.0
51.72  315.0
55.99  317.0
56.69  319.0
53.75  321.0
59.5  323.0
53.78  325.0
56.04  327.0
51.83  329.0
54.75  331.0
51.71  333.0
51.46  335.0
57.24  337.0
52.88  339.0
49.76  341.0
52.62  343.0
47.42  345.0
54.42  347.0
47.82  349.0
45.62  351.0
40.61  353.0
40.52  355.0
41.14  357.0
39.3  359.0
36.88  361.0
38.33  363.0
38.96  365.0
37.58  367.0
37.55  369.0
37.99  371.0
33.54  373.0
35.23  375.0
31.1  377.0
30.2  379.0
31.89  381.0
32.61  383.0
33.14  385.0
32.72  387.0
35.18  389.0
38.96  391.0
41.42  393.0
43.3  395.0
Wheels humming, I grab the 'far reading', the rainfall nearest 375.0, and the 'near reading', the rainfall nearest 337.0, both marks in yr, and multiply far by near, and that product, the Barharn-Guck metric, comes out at 2017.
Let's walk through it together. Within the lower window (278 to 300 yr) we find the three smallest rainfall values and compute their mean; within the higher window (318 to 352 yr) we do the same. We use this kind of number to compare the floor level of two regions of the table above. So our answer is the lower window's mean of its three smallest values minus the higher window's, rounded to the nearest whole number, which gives -2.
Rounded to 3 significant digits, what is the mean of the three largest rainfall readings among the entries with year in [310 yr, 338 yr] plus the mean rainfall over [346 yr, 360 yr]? 102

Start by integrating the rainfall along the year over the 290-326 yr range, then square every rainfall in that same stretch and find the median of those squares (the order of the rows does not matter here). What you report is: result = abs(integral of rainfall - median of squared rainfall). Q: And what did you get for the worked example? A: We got 946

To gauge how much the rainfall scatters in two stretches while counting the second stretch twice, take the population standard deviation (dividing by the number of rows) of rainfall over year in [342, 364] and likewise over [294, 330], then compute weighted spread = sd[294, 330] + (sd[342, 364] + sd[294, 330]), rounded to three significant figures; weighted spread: 10.2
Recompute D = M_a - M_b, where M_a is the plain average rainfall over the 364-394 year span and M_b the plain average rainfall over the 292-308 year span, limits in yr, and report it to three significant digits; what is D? -18.2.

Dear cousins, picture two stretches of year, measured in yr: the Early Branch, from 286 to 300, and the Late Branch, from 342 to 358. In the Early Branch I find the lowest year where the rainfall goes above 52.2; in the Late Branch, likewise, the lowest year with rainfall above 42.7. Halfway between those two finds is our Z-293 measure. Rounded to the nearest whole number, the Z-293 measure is 319 yr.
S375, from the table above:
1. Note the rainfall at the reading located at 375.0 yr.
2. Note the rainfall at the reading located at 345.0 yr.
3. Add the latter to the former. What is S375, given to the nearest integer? 83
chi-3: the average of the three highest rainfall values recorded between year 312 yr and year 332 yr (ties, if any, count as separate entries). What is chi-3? 57.4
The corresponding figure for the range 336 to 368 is 54.8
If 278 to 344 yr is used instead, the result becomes 58.2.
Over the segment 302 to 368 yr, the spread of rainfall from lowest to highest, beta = 23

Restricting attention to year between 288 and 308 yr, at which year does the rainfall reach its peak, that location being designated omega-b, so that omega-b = 301.0 yr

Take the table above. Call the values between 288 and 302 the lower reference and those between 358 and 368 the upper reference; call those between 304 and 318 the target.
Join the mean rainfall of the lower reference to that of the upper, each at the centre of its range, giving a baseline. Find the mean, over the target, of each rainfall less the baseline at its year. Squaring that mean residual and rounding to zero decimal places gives 31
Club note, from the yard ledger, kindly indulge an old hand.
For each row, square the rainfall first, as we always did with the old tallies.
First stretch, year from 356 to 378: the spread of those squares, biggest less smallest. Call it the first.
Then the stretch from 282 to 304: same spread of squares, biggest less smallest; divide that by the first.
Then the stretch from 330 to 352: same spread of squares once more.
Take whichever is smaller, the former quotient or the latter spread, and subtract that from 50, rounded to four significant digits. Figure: 48.18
